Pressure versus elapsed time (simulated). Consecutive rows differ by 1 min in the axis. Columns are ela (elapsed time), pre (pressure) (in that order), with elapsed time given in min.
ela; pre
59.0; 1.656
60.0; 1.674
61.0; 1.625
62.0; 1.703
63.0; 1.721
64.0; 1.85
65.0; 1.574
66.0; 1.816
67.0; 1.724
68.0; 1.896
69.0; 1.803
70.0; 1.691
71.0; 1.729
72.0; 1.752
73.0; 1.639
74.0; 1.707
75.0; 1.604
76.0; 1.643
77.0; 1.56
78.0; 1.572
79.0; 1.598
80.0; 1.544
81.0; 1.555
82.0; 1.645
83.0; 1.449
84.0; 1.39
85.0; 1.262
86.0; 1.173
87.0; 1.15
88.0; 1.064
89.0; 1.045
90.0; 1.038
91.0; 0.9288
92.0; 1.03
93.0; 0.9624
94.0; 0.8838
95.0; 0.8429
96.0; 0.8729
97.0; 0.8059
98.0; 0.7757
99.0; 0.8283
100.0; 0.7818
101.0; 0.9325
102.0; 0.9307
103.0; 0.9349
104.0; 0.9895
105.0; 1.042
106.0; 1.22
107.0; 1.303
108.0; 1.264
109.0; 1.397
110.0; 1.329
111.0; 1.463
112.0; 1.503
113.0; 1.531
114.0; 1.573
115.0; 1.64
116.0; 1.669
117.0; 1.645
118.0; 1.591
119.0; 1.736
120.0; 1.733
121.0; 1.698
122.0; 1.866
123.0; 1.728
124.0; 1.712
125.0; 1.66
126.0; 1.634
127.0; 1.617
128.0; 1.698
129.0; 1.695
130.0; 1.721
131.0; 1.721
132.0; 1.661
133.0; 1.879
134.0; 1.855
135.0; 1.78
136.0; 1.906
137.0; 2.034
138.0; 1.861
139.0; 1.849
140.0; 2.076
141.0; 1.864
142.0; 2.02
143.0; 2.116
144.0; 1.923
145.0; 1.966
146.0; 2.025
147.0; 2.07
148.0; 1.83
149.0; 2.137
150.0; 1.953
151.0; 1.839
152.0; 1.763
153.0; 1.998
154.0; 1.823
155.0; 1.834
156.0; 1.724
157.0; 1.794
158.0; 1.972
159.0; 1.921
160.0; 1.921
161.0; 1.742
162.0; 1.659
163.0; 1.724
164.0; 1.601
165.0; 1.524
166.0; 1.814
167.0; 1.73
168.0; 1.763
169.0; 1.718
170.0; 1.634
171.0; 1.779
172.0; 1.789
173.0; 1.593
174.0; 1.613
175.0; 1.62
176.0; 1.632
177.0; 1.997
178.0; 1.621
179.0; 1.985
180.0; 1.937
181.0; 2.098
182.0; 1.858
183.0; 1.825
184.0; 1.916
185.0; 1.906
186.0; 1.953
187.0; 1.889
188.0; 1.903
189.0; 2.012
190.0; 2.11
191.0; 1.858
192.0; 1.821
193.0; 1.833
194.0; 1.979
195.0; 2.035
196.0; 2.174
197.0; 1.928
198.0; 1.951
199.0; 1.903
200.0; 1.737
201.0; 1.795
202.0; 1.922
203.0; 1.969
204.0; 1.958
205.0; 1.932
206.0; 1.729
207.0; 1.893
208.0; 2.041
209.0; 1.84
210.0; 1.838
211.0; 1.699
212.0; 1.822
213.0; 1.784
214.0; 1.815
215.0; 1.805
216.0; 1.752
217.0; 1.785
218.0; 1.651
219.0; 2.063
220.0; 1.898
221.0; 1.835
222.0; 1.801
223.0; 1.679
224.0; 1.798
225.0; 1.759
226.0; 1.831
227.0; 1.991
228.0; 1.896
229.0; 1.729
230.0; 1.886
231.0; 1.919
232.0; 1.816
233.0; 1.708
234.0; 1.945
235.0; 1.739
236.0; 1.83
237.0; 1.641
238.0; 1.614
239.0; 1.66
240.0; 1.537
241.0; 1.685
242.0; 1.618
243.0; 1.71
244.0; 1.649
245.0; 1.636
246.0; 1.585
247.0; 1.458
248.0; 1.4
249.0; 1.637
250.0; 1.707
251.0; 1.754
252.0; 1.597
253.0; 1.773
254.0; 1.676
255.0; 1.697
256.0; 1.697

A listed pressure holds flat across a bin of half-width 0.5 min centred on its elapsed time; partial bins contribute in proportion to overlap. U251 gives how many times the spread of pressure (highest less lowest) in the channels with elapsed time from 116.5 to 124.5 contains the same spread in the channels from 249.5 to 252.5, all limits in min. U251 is 1.8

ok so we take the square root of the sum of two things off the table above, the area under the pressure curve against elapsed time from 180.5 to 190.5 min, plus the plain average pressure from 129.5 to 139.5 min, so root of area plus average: 4.61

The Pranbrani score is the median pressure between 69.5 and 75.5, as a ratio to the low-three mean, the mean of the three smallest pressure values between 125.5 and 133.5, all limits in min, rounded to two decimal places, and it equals 1.04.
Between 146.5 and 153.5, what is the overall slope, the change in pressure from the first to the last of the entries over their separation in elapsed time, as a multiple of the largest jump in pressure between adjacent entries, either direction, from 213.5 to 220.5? -0.03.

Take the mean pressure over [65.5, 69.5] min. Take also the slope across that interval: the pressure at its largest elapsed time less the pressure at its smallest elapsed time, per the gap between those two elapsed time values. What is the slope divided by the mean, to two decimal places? 0.00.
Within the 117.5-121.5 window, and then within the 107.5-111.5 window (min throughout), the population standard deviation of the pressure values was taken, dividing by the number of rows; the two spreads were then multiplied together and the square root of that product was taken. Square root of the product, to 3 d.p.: 0.066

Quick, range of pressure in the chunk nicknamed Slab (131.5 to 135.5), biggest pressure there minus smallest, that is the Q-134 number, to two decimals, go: 0.22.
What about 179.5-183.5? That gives 0.27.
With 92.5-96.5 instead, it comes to 0.12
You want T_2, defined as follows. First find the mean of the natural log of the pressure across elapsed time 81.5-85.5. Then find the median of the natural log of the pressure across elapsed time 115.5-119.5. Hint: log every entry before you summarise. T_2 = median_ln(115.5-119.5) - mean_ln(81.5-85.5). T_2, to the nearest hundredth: 0.15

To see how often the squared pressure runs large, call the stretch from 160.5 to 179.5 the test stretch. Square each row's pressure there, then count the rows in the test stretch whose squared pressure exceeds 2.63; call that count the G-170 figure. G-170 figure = 13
